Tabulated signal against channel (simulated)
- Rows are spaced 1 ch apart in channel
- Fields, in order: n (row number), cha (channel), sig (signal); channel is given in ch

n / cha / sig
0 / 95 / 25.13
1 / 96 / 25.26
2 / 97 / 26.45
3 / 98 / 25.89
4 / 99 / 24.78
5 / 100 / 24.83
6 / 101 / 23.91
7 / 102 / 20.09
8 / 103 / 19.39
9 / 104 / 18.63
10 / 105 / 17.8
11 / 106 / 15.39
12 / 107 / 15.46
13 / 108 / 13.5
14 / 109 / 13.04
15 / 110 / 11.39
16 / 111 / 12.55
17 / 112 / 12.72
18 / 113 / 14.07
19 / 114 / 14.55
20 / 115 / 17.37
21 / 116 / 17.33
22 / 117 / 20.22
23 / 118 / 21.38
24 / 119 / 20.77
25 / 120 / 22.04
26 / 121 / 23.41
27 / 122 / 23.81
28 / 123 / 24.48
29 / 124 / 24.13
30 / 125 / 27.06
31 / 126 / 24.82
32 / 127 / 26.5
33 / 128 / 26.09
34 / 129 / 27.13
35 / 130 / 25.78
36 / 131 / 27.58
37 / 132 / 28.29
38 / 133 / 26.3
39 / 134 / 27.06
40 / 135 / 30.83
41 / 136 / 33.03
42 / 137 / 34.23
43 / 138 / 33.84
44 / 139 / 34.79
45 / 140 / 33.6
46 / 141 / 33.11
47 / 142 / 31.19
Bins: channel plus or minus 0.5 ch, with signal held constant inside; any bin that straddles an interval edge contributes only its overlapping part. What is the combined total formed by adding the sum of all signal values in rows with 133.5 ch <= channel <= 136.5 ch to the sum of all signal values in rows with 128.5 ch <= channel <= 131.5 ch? 171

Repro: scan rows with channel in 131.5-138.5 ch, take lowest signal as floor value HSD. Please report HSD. 26.3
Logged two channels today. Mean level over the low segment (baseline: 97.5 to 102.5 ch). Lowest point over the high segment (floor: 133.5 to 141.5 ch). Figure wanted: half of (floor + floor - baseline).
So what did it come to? 15.1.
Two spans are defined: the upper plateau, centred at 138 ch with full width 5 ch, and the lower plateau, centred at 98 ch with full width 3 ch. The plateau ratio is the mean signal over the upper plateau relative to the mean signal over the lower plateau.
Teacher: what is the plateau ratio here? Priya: 1.3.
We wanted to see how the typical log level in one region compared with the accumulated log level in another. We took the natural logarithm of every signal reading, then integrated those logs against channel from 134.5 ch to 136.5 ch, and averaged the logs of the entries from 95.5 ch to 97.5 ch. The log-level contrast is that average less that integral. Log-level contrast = -3.7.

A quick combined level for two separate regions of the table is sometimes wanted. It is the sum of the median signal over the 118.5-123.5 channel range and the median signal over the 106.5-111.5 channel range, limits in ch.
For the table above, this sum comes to 36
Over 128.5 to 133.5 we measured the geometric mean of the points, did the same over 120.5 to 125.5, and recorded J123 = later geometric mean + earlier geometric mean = 52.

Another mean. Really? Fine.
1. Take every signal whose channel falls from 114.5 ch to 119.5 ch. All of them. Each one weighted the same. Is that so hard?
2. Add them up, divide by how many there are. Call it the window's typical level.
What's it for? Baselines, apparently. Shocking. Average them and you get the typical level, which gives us 19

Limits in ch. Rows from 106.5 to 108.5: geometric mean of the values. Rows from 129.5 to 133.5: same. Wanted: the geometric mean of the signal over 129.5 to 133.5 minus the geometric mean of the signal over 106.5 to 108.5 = 12.5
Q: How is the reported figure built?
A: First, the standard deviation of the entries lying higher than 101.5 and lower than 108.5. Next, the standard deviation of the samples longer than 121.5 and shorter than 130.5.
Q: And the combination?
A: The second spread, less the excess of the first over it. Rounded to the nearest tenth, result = 0.1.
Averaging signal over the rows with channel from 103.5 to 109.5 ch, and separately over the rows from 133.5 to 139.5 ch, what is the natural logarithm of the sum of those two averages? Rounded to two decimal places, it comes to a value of 3.87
